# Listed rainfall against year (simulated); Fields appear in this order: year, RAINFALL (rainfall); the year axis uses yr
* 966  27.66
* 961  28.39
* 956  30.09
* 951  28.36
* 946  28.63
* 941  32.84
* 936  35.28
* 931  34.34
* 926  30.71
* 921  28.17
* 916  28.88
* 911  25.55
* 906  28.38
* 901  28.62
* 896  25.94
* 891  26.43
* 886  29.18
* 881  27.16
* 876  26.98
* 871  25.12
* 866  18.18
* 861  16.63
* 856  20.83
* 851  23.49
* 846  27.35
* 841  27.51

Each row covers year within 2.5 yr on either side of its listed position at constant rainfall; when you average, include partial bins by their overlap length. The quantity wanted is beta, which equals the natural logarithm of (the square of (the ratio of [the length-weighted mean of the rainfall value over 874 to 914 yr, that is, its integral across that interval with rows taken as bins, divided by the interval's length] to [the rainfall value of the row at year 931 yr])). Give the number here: -0.46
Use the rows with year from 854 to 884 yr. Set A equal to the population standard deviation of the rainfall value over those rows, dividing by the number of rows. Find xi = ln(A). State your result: 1.4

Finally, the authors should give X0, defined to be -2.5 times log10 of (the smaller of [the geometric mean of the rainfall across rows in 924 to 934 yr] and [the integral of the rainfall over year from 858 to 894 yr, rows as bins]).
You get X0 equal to -3.78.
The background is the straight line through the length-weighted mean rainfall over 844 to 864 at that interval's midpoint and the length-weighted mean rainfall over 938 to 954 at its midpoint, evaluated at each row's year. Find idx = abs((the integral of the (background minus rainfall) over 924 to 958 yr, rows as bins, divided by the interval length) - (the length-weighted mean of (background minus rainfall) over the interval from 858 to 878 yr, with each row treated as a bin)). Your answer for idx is 3.4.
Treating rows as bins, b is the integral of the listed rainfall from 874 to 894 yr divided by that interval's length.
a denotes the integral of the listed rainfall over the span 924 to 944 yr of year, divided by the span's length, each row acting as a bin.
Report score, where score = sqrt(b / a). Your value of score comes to 0.91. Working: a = 33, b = 27.4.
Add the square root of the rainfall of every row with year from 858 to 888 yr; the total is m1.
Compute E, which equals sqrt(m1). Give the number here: 5.4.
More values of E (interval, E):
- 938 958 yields 4.7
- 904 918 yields 4.0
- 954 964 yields 3.3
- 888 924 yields 6.1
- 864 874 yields 3.0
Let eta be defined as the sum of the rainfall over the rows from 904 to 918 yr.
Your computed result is 83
